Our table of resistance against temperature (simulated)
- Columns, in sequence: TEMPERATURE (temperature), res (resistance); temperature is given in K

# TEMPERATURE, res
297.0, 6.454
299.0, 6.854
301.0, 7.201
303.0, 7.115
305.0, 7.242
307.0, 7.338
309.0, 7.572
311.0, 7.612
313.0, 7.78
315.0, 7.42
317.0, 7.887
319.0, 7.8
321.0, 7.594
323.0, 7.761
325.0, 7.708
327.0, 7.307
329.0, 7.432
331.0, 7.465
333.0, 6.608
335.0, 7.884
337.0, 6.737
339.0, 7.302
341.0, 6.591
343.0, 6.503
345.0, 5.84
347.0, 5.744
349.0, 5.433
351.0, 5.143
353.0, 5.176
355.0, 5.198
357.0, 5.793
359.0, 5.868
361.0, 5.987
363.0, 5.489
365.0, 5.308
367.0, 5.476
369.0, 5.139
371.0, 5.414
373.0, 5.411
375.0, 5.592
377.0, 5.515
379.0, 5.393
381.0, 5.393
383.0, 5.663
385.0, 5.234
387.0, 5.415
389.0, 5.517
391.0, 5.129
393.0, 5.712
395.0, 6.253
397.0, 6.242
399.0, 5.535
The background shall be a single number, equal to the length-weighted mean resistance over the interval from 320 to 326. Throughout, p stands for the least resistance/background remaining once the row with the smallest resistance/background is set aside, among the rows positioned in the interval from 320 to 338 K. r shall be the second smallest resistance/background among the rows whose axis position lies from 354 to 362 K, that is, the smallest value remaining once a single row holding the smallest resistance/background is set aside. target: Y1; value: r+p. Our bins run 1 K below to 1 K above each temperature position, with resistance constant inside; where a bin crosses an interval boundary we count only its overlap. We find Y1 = 1.63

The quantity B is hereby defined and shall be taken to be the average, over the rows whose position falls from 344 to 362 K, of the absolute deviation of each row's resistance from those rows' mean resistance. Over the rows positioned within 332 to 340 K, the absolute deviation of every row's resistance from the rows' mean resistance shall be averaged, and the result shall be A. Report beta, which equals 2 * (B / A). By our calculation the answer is 1.3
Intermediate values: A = 0.46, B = 0.30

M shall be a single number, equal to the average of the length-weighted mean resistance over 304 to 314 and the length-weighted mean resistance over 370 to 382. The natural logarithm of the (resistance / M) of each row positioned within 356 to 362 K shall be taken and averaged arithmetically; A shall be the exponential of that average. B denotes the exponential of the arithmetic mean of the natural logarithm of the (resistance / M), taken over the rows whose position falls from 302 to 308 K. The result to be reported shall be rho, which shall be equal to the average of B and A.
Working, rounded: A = 0.91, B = 1.12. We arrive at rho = 1.01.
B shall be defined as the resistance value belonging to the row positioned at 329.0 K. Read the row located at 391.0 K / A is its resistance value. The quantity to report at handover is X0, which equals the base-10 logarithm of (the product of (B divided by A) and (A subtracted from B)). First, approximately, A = 5.129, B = 7.432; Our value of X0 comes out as 0.5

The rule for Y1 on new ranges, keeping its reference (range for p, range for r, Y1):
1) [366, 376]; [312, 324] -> 1.69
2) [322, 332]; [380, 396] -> 1.65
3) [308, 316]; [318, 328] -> 1.97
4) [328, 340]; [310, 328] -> 1.84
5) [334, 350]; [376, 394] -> 1.43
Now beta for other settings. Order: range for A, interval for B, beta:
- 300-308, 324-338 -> 11.0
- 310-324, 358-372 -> 3.5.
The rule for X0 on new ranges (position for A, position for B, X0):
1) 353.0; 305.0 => 0.5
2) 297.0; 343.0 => -1.3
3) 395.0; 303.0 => 0.0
